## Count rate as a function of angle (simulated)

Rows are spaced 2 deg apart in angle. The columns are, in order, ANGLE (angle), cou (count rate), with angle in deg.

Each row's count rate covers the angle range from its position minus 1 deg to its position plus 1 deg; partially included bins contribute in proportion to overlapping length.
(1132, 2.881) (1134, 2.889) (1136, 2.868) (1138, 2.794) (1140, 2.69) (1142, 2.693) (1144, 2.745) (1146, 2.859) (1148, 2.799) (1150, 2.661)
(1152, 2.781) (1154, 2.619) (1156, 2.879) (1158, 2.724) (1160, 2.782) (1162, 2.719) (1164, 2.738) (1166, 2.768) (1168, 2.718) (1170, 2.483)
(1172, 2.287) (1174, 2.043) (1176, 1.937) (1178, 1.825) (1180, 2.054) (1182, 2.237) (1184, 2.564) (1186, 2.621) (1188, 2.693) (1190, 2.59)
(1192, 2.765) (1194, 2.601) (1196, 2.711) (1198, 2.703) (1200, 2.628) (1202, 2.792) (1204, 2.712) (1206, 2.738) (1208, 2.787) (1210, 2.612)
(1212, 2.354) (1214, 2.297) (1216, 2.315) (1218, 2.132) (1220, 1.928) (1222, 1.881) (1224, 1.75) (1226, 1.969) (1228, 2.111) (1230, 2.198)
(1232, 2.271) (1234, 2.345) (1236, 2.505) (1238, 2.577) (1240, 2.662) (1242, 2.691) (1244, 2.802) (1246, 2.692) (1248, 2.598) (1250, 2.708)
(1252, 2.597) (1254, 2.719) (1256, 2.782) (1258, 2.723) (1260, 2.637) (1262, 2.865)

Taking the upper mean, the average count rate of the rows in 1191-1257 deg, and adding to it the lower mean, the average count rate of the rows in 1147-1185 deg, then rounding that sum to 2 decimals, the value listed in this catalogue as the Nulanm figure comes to 4.99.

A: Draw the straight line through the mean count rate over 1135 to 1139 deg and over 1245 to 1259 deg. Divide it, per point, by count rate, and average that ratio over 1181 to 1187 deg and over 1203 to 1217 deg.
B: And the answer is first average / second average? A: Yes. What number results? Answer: 1.04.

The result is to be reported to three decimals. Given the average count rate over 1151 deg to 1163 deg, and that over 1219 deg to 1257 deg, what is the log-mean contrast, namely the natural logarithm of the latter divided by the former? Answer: -0.132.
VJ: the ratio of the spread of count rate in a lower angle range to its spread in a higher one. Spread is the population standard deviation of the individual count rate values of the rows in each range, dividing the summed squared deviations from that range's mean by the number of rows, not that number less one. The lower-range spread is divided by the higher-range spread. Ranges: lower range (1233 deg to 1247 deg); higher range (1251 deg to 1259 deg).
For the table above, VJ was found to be 2.1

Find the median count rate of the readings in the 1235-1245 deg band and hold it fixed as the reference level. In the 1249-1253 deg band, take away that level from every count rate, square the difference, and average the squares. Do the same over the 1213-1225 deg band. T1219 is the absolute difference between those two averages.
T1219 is 0.4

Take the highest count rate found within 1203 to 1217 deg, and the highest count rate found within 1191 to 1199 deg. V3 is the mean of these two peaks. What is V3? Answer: 2.78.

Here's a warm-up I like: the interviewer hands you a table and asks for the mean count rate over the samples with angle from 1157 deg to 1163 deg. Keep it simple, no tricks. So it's 2.74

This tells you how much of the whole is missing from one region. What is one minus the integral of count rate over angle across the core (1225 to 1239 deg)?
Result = -31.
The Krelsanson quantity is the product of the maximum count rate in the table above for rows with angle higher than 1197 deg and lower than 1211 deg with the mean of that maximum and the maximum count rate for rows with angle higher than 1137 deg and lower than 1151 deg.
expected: 7.89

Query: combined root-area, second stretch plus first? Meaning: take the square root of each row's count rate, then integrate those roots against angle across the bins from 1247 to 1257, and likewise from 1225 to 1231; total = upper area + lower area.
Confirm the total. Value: 25.0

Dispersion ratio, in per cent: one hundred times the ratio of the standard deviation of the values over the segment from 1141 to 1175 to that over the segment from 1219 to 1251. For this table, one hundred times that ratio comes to 62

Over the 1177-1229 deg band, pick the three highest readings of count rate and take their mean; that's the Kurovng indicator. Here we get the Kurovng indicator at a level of 2.78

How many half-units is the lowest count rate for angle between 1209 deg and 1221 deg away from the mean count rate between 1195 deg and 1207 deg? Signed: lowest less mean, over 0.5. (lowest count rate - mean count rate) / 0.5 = -1.6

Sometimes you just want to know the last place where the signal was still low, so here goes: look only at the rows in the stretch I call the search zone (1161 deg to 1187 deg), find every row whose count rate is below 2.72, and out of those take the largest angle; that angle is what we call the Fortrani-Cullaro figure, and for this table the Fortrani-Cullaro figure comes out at 1186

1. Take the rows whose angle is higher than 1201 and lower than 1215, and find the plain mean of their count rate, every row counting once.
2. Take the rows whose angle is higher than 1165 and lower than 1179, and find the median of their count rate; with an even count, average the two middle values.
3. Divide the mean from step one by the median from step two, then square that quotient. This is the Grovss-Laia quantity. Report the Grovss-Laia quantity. 1.31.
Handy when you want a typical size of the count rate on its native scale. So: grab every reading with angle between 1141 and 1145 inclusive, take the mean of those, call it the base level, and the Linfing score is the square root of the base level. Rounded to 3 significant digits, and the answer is 1.65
